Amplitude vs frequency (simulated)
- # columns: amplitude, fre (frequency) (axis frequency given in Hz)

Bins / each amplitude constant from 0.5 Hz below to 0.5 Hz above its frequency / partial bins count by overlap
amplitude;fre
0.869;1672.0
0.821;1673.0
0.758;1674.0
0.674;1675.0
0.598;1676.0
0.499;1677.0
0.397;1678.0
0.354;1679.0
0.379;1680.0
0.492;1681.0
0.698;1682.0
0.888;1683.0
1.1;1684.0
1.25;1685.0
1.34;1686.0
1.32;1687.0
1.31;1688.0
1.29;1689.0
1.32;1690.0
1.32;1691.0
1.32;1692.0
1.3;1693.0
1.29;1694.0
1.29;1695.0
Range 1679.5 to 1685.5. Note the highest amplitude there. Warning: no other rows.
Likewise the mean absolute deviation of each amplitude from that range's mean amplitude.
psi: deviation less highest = -0.97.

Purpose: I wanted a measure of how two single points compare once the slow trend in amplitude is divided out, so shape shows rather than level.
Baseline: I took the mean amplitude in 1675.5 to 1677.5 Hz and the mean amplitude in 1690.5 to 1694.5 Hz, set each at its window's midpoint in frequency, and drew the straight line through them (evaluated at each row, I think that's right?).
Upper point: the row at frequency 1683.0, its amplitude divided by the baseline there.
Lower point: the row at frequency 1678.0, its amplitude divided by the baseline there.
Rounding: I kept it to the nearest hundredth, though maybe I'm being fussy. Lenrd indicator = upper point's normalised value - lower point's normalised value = 0.40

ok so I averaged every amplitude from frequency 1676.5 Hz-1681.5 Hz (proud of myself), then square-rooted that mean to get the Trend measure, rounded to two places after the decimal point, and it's 0.65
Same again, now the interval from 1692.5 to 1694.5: 1.14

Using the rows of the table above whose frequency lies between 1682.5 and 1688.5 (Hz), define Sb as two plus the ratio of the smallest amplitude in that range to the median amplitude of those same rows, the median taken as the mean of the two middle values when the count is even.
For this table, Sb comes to 2.69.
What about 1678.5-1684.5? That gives 2.59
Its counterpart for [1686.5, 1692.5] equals 2.98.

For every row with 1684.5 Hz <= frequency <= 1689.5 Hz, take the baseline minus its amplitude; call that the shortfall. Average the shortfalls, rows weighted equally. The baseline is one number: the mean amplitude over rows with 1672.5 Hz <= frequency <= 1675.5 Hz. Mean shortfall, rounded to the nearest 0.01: -0.55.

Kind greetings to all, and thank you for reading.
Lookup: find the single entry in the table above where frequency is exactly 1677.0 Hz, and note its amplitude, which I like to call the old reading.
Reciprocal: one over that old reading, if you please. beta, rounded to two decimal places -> 2.00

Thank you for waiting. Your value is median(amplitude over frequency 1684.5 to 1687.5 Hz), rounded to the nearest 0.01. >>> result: 1.32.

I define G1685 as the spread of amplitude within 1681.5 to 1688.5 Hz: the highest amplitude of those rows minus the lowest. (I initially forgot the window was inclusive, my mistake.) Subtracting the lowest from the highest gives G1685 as 0.64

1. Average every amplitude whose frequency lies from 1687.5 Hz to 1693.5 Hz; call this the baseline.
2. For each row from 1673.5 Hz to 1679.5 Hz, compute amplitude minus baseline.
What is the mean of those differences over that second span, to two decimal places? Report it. -0.76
